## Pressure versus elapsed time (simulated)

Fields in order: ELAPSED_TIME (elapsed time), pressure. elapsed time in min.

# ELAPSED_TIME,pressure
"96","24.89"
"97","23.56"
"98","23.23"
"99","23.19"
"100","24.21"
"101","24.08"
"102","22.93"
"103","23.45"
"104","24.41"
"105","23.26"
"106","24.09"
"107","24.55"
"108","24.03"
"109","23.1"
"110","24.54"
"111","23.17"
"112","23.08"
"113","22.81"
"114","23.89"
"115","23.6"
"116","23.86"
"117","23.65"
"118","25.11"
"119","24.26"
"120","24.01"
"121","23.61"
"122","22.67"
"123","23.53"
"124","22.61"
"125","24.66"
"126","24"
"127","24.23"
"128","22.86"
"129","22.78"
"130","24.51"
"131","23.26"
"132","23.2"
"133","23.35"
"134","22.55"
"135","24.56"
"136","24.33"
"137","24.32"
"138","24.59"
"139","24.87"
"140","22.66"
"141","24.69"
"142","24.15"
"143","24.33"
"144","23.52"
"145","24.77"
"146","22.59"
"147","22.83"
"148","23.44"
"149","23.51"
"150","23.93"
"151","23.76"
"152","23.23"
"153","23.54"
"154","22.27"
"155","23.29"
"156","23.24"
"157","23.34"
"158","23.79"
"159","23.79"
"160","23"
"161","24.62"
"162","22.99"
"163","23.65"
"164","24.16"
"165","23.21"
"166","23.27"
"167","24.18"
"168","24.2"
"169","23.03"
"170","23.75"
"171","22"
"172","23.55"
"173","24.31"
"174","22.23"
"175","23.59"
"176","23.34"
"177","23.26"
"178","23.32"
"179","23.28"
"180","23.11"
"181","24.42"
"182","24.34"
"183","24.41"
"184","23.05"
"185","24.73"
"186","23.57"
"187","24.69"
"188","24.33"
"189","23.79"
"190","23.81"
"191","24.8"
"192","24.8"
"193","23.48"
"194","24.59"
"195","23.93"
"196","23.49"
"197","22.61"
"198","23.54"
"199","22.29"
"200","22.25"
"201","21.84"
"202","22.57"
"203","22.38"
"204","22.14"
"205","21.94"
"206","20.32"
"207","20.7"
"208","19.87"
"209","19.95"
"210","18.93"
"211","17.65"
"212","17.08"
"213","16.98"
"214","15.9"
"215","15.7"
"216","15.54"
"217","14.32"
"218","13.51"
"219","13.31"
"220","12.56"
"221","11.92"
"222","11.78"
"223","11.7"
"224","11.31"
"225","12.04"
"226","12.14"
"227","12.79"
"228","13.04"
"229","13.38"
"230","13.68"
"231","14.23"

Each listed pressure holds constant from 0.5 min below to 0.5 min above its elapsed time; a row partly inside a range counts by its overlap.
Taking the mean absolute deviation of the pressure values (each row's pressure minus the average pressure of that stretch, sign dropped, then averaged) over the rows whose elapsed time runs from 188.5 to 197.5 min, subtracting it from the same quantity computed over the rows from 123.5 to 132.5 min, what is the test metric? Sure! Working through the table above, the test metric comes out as 0.16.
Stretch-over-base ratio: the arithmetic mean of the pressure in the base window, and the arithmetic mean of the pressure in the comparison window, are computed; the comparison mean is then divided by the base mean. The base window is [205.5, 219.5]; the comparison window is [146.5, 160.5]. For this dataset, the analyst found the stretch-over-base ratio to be 1.36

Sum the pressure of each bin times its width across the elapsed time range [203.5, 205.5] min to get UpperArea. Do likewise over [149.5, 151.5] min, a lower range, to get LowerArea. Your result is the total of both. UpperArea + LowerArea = 91.8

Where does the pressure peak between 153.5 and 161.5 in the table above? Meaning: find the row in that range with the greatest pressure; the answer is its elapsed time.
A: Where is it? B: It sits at 161 min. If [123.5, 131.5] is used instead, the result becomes 125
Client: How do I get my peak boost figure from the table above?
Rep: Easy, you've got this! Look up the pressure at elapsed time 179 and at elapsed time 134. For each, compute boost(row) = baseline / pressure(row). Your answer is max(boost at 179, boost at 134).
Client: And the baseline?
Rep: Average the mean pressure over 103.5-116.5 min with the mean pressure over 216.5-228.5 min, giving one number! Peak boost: 0.80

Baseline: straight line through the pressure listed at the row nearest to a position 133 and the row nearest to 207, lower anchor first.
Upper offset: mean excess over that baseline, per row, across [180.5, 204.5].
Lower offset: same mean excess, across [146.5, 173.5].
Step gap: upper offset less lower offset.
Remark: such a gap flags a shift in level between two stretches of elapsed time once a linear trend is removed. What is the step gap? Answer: 1.26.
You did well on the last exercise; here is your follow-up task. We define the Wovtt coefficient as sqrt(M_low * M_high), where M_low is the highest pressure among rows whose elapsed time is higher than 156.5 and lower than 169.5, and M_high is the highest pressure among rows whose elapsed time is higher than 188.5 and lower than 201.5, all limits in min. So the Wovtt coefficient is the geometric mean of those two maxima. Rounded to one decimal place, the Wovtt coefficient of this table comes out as 24.7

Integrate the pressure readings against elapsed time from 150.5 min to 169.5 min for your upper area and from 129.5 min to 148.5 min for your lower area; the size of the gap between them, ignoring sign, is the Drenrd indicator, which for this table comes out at 6.0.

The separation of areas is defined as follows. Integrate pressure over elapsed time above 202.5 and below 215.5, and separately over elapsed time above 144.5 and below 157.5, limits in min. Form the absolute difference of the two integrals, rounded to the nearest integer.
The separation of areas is 54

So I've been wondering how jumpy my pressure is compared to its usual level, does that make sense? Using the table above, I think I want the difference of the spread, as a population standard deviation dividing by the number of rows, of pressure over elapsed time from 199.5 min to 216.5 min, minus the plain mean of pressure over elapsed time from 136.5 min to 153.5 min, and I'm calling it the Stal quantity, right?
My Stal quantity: -21.3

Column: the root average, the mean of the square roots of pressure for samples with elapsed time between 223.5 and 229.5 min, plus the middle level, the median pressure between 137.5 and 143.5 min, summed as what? 28.0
